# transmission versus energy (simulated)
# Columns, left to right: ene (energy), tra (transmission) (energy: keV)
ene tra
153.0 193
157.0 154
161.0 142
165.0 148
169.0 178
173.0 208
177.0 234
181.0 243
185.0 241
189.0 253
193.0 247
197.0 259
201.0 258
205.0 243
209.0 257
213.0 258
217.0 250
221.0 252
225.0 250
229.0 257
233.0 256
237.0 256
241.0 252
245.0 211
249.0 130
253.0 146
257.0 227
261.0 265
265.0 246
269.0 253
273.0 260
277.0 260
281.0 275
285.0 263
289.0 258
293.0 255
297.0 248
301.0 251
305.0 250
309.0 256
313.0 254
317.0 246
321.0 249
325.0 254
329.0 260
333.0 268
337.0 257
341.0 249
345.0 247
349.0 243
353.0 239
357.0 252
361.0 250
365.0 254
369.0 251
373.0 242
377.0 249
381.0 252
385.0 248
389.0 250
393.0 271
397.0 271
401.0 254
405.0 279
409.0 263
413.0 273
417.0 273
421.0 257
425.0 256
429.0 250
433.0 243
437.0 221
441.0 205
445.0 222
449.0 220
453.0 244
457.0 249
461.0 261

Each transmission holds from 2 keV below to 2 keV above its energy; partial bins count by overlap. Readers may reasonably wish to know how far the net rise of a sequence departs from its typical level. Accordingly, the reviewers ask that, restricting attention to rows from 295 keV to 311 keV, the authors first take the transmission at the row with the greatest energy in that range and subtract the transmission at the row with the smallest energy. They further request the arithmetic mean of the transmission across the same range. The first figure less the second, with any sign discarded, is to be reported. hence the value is 243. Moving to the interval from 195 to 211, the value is 256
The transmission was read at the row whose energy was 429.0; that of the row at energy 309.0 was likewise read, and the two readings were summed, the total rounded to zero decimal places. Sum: 506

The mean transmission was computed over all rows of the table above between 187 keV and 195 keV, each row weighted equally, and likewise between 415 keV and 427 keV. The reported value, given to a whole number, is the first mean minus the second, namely -12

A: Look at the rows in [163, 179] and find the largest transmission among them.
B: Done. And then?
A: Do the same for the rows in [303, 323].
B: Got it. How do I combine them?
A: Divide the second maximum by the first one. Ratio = 1.09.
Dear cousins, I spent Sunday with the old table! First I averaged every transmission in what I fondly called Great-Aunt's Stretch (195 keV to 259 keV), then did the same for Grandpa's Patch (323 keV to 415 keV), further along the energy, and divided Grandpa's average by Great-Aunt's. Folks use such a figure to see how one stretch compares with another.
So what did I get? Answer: 1.09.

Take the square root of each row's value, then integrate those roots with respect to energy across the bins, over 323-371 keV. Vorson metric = 762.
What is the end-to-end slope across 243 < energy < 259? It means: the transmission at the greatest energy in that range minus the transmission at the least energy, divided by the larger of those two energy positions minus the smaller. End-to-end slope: 1.3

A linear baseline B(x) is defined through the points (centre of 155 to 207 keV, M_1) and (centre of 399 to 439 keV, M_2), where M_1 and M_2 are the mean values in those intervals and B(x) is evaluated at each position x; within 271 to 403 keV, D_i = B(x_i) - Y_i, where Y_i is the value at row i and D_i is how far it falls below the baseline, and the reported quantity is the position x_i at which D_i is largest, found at 373.0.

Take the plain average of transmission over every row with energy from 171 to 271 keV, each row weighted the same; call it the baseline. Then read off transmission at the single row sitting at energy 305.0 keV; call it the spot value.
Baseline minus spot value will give -12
